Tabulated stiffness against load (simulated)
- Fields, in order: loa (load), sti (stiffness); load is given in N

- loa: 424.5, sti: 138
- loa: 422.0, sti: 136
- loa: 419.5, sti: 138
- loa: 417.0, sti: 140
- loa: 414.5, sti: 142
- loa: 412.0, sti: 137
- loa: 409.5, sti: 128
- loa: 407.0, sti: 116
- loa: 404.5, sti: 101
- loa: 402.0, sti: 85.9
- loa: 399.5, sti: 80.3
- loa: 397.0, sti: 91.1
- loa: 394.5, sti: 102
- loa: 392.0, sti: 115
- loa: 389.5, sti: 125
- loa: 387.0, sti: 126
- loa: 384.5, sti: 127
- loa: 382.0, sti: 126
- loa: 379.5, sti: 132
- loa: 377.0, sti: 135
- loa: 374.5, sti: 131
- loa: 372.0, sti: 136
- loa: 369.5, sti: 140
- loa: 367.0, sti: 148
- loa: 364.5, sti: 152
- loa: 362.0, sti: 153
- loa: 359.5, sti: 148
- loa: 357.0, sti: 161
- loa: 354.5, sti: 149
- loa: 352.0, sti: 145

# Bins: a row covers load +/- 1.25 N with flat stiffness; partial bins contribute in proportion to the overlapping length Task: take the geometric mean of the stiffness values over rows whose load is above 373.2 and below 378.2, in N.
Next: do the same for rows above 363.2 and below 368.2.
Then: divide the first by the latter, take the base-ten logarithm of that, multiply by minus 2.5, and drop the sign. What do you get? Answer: 0.13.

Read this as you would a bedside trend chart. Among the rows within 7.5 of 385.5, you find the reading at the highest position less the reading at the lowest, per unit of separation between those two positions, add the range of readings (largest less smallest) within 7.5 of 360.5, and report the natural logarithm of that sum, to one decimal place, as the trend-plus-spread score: 2.5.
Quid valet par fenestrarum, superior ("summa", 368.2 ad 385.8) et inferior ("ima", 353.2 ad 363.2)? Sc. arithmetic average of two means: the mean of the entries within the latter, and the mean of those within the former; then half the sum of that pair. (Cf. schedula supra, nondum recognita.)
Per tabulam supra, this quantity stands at 143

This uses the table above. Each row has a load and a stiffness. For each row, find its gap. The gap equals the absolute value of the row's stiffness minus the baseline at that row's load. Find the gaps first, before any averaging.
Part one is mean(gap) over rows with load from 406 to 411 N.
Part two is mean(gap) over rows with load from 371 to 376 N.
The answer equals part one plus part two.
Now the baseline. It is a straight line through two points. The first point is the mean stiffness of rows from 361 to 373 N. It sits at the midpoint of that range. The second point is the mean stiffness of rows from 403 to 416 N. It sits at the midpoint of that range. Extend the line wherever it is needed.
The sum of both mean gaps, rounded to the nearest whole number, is 16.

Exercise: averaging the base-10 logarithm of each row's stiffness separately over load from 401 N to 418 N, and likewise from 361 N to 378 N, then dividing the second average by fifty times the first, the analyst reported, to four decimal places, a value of 0.0207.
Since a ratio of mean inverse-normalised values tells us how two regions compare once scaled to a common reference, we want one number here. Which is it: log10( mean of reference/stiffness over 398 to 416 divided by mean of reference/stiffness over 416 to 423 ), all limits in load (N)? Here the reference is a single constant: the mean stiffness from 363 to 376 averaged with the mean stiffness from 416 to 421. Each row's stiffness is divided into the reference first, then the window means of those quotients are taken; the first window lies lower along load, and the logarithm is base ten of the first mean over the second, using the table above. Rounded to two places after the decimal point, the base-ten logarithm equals 0.11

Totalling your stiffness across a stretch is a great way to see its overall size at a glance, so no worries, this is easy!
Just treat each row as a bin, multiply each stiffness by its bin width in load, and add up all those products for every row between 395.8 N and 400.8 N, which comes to 428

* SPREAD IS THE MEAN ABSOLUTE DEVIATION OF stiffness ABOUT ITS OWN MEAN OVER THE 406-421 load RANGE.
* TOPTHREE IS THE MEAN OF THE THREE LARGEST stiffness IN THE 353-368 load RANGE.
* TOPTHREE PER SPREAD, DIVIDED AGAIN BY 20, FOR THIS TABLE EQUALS 1.0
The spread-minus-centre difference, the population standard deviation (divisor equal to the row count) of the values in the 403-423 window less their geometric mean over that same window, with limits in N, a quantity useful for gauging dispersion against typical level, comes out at -116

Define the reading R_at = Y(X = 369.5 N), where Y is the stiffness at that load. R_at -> 140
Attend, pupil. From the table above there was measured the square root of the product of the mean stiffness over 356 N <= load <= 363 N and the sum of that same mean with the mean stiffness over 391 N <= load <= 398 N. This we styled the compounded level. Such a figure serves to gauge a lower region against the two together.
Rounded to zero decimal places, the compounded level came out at 199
